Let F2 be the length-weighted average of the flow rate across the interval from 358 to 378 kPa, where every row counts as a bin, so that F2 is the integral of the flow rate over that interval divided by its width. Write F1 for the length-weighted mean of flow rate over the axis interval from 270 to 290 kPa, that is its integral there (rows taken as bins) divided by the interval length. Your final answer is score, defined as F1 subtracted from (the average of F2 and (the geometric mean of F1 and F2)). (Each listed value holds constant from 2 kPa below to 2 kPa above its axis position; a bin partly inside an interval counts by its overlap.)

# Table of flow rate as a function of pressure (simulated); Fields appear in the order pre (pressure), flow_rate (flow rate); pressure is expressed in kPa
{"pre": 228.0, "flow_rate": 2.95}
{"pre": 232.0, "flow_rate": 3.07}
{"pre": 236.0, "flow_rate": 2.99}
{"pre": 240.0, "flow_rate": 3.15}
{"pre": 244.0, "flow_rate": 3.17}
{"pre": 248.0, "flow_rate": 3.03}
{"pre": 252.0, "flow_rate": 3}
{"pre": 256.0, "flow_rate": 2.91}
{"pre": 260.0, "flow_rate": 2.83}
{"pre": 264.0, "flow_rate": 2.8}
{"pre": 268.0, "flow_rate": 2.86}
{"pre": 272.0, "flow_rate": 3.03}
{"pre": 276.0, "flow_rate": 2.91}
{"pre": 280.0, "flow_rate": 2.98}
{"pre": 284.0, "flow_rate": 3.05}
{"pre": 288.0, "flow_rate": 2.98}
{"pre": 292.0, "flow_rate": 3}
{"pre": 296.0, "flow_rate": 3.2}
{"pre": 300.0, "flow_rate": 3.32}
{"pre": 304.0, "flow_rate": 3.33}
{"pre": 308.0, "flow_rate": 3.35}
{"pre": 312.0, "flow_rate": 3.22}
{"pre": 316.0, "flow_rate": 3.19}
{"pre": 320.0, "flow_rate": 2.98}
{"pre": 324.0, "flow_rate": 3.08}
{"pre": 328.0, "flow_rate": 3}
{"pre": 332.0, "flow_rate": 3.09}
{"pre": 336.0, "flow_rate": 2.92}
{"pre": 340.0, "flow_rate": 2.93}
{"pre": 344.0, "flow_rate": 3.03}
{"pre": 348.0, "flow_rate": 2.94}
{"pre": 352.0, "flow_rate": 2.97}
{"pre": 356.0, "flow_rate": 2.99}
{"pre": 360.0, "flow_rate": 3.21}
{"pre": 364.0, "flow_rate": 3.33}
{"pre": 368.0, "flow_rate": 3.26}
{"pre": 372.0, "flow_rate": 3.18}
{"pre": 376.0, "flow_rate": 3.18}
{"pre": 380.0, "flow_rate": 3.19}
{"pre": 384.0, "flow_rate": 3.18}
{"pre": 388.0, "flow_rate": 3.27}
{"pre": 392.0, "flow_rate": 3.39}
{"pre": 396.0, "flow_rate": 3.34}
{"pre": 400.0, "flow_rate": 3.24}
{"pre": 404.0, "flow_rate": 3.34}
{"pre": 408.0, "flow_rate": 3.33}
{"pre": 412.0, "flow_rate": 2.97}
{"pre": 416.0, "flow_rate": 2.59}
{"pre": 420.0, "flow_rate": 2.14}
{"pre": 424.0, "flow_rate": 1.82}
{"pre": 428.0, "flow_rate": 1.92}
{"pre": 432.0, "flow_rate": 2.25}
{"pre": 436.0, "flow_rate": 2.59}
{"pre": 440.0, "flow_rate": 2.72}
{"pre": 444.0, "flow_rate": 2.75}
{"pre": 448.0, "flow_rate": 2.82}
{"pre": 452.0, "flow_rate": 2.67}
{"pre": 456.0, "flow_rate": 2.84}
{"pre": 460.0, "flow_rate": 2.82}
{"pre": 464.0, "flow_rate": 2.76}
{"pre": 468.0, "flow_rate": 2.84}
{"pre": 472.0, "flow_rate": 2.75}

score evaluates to 0.2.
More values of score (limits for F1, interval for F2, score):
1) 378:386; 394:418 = 0.0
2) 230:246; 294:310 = 0.2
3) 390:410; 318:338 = -0.2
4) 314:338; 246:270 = -0.1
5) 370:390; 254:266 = -0.3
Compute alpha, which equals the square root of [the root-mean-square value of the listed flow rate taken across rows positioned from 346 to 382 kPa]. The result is 1.772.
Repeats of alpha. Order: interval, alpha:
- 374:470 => 1.693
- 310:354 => 1.742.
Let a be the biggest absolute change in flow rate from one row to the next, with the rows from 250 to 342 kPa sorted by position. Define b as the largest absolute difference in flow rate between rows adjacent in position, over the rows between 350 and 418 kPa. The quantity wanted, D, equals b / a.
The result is 1.81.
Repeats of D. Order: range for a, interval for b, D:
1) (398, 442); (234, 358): 0.47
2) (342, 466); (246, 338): 0.47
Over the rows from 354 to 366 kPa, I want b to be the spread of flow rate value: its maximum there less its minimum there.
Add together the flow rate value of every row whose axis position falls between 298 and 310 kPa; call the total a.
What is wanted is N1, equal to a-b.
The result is 9.7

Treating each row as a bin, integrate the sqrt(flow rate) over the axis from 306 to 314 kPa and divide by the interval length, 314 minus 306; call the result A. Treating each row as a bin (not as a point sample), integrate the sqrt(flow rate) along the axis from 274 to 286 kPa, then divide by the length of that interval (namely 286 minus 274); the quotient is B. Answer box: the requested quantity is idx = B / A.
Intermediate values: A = 1.81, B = 1.73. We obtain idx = 0.95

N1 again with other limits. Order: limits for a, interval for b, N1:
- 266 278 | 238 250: 8.7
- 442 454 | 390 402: 8.1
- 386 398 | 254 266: 9.9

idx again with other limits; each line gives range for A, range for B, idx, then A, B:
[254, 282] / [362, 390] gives 1.05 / 1.70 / 1.80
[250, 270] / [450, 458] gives 0.98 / 1.70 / 1.66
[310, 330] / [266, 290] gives 0.98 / 1.76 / 1.72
